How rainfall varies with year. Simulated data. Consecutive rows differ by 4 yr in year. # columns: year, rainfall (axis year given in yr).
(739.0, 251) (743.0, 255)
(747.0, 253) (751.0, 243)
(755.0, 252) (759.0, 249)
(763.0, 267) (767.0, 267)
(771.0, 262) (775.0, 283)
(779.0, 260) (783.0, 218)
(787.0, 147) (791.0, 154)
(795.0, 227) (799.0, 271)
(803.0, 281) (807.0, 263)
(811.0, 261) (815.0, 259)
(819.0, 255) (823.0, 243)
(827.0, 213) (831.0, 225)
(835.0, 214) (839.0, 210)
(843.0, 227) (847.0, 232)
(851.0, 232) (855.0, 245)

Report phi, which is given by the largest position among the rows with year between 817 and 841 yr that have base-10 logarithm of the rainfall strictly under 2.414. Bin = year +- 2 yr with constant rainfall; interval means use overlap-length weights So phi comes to 839.0 yr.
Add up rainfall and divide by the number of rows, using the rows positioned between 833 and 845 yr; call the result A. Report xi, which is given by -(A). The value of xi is -217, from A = 217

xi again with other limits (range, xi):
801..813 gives -268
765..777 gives -271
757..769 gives -261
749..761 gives -248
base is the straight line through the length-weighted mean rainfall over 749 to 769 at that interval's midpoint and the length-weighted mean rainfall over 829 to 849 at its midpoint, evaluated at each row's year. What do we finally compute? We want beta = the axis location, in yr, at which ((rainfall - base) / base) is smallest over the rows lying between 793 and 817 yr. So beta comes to 795.0 yr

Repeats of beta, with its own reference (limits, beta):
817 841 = 827.0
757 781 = 759.0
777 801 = 787.0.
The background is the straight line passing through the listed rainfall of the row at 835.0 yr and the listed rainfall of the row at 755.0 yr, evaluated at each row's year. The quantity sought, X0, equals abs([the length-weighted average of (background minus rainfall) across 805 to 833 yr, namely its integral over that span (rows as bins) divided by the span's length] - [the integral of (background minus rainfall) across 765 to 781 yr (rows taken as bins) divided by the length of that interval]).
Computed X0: 0.6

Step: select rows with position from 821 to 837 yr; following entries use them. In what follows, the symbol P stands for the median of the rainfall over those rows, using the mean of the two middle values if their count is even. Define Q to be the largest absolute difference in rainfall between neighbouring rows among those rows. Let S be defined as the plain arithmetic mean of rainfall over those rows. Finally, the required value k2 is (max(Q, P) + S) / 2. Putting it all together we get 222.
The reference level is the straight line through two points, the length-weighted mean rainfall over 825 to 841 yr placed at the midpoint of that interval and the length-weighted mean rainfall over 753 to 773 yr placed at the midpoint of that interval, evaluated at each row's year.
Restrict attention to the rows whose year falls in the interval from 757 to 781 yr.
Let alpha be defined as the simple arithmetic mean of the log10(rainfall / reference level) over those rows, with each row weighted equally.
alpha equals 0.01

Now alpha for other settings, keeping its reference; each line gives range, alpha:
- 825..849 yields 0.01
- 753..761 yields -0.02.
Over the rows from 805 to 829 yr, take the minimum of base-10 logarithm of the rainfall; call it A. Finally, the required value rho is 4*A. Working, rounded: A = 2.33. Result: 9.3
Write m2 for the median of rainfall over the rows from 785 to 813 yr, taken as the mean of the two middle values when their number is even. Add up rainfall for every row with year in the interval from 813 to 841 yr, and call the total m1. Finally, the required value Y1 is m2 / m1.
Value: 0.161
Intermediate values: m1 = 1619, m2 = 261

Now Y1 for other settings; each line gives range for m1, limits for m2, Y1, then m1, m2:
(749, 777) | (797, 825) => 0.143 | 1823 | 261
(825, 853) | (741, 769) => 0.163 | 1553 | 253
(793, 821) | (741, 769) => 0.139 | 1817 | 253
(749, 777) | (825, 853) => 0.123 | 1823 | 225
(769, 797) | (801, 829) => 0.167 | 1551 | 259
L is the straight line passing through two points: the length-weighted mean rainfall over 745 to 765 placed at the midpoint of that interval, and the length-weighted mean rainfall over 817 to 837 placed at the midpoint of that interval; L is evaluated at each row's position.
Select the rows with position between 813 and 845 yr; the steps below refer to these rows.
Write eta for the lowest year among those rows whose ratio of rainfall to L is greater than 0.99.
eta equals 815.0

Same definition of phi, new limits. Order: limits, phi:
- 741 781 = 759.0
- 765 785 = 783.0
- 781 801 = 795.0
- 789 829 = 827.0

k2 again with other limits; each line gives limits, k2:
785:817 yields 246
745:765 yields 252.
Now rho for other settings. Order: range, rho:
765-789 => 8.7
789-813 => 8.8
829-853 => 9.3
